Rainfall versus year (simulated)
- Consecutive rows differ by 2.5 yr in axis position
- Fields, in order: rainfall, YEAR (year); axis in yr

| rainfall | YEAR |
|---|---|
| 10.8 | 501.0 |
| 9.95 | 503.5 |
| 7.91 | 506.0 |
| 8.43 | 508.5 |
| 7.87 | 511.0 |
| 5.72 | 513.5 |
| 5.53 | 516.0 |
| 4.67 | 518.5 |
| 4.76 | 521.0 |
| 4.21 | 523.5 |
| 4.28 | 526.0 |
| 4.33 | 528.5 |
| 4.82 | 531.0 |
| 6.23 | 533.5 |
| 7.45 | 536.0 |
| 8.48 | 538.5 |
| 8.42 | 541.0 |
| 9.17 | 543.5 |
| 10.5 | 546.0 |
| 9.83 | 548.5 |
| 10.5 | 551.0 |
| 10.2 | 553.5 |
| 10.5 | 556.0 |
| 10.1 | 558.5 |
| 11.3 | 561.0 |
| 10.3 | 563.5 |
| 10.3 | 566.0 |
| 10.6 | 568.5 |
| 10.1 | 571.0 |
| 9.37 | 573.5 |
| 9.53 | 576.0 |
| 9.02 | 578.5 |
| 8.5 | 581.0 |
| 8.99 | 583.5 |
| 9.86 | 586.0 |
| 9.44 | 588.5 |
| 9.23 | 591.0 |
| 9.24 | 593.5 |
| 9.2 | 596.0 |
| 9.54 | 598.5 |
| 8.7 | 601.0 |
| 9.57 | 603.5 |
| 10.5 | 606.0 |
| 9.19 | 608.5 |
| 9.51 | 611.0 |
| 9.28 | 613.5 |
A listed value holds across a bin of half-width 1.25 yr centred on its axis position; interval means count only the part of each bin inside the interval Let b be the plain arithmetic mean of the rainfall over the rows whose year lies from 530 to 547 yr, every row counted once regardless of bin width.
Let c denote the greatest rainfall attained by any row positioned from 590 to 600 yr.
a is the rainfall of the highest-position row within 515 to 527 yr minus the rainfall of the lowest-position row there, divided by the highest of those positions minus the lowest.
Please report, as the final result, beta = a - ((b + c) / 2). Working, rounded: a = -0.125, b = 7.9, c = 9.54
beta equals -8.8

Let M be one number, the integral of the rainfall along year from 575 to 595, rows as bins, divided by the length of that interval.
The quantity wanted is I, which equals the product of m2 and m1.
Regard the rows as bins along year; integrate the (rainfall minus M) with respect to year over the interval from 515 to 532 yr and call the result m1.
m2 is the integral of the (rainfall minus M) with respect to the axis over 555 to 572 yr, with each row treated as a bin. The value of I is -1641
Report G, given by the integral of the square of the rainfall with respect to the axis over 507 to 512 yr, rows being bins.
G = 333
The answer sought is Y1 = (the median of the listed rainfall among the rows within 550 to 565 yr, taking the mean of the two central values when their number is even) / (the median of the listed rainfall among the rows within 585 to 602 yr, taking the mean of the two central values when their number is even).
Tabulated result 1.1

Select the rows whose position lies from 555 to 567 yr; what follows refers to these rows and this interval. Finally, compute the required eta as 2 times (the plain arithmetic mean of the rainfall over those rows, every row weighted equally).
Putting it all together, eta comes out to 21.0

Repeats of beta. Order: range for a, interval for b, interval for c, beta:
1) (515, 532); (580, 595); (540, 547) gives -9.9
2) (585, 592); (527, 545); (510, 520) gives -7.6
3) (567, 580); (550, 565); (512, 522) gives -8.3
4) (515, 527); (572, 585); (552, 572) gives -10.3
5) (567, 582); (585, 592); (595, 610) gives -10.2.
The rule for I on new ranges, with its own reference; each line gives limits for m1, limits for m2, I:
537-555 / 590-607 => 20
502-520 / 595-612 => -150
